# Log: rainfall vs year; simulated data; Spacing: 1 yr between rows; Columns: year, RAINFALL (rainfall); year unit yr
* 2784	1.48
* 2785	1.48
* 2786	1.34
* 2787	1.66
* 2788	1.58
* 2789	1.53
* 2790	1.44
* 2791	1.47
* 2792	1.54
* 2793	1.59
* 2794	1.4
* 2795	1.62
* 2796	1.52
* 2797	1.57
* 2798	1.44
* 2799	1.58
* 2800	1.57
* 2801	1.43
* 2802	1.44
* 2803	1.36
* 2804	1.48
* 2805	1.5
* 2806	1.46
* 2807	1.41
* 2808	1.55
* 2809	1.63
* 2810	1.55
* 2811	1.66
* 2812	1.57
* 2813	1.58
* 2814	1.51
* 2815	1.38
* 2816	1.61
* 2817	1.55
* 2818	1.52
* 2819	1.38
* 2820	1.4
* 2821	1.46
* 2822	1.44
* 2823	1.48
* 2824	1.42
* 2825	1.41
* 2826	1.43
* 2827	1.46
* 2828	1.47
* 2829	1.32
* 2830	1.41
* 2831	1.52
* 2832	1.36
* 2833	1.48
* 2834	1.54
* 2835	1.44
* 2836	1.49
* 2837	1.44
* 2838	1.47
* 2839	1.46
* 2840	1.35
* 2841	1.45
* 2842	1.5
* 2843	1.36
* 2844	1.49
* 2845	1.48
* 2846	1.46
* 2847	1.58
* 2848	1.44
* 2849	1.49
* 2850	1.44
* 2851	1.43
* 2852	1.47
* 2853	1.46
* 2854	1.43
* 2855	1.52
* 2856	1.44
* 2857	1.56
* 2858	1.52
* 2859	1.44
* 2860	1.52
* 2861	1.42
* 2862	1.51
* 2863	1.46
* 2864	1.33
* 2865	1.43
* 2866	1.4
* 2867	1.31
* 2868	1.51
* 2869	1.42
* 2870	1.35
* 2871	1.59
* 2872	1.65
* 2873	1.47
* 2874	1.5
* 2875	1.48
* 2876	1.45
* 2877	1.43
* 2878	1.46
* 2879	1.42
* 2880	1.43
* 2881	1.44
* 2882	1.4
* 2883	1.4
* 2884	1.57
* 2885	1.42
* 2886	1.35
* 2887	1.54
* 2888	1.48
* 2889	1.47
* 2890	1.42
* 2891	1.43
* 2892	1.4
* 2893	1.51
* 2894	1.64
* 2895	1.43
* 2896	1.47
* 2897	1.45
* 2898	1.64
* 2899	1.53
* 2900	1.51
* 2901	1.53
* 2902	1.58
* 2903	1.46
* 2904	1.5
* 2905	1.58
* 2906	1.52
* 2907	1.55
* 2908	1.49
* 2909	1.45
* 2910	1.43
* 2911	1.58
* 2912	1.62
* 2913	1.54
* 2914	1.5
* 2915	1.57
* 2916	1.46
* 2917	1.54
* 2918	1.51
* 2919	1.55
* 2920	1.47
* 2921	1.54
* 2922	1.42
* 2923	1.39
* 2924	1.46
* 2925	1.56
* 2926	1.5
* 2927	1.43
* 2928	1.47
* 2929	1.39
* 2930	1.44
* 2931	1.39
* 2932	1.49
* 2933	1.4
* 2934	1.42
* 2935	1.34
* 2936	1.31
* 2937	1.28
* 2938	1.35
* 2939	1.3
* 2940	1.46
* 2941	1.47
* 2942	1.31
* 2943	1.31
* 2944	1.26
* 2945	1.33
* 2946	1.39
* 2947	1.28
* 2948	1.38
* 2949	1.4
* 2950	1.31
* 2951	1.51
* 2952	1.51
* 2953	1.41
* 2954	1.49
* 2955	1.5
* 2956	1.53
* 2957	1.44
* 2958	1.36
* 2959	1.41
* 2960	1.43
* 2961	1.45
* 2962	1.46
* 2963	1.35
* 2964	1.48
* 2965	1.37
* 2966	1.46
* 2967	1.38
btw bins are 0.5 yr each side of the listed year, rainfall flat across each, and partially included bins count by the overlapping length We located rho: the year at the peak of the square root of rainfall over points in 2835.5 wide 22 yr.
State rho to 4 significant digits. 2834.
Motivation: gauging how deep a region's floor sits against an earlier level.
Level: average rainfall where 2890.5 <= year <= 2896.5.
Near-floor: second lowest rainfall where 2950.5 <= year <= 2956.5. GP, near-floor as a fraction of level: 1.01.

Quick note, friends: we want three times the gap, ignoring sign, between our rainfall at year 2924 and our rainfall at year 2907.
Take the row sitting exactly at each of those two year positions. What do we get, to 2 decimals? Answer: 0.27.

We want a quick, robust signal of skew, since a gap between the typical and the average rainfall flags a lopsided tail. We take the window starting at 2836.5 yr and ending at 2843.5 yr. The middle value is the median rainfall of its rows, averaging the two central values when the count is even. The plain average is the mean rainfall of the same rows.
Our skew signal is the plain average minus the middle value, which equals -0.017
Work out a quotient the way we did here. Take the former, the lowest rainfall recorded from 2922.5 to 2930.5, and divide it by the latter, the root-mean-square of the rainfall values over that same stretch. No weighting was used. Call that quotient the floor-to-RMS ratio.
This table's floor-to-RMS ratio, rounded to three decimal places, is 0.955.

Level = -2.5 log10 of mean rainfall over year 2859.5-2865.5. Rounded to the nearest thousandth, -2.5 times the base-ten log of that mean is -0.400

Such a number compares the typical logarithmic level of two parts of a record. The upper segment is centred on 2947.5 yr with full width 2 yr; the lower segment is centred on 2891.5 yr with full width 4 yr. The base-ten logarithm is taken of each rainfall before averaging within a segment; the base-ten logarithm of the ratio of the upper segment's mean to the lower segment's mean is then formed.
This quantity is -0.11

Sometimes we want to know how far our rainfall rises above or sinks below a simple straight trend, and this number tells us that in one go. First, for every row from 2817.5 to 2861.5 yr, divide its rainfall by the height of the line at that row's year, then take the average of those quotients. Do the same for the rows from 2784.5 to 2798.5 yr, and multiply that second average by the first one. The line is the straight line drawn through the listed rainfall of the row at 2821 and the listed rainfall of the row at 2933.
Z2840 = 1.03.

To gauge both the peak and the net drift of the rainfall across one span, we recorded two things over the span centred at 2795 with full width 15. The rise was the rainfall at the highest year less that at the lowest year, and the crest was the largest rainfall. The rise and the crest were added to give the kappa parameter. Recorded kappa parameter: 1.48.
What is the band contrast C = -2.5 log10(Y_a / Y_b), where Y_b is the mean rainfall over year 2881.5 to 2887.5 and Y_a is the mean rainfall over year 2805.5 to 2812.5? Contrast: -0.07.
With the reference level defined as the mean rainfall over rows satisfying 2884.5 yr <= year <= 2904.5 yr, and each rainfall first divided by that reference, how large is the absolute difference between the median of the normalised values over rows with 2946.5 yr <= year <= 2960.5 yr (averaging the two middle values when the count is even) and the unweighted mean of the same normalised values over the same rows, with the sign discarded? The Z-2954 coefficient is 0.0038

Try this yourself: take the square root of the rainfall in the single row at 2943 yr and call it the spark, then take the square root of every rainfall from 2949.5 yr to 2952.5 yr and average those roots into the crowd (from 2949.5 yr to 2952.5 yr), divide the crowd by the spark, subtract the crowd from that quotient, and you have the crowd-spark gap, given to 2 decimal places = -0.15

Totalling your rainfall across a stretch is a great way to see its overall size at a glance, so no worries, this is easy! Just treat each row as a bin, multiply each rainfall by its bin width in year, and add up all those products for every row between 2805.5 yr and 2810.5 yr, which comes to 7.60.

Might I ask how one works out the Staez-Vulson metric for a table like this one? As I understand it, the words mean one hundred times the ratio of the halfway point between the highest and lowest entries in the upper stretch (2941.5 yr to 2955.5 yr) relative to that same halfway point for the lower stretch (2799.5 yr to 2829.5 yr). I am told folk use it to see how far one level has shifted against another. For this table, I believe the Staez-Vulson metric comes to 93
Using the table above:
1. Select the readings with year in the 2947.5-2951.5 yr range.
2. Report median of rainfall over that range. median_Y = 1.39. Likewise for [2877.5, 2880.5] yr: 1.43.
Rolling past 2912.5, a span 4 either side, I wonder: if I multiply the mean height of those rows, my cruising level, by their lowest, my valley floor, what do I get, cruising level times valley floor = 2.17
